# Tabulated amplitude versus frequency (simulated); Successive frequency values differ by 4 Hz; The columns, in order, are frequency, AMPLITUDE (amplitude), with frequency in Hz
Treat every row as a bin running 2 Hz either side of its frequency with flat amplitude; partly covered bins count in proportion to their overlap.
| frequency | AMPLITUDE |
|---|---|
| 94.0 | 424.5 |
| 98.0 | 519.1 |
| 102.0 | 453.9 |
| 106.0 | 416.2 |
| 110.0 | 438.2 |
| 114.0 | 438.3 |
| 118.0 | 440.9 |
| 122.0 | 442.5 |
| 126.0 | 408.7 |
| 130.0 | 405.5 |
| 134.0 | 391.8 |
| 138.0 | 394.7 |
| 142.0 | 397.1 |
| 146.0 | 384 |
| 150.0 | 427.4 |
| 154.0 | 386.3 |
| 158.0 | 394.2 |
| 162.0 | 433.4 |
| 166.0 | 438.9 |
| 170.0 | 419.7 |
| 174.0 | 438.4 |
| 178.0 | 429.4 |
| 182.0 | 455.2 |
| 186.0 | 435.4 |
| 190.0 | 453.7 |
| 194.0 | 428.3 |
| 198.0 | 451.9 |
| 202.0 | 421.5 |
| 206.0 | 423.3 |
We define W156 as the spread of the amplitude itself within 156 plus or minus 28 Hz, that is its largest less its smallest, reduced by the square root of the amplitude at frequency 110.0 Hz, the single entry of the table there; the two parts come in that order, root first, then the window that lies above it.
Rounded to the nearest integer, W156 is 50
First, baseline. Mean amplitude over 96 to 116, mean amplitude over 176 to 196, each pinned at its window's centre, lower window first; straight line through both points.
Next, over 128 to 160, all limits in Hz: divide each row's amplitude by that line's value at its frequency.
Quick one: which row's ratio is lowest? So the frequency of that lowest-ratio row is 146.0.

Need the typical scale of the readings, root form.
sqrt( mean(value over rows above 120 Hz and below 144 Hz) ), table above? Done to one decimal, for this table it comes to 20.2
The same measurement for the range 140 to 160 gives 19.9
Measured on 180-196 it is 21.1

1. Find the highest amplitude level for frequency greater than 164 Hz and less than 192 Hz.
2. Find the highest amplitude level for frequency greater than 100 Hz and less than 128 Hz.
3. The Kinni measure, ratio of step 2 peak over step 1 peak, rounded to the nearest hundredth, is 1.00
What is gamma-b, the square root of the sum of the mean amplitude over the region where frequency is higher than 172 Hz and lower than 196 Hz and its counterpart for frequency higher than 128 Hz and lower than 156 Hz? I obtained 29.0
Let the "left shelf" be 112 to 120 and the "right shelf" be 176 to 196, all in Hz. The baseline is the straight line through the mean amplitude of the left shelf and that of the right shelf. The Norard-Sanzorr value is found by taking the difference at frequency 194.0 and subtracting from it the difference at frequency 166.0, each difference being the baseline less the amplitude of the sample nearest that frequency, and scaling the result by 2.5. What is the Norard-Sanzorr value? 27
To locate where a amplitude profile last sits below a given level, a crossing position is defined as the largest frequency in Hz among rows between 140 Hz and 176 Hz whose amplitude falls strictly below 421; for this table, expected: 170.0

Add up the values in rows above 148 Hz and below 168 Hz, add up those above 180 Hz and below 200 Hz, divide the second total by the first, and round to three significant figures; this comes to 1.07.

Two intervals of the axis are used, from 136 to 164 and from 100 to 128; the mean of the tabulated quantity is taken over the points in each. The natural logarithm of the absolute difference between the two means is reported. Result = 3.45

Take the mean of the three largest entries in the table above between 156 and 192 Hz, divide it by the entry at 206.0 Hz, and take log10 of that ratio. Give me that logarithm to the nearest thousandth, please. 0.026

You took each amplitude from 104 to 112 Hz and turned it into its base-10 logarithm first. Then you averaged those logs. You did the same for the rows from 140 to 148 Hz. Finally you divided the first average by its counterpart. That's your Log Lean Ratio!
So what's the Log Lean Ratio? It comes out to 1.01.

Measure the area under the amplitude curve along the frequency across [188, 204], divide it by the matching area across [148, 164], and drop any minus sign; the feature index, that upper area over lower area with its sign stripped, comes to 1.07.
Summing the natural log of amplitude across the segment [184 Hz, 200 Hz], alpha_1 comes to 24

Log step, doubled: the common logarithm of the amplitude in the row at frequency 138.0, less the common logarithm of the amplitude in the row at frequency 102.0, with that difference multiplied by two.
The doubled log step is -0.12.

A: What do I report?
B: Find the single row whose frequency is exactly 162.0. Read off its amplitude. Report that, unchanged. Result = 433.4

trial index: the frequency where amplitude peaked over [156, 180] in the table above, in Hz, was 166.0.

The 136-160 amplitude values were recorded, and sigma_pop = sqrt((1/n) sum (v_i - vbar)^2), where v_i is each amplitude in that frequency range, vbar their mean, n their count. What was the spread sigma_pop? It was 14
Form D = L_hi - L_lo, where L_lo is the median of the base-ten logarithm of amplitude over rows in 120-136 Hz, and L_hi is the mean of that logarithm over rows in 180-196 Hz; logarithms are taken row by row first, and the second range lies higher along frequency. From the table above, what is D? 0.037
